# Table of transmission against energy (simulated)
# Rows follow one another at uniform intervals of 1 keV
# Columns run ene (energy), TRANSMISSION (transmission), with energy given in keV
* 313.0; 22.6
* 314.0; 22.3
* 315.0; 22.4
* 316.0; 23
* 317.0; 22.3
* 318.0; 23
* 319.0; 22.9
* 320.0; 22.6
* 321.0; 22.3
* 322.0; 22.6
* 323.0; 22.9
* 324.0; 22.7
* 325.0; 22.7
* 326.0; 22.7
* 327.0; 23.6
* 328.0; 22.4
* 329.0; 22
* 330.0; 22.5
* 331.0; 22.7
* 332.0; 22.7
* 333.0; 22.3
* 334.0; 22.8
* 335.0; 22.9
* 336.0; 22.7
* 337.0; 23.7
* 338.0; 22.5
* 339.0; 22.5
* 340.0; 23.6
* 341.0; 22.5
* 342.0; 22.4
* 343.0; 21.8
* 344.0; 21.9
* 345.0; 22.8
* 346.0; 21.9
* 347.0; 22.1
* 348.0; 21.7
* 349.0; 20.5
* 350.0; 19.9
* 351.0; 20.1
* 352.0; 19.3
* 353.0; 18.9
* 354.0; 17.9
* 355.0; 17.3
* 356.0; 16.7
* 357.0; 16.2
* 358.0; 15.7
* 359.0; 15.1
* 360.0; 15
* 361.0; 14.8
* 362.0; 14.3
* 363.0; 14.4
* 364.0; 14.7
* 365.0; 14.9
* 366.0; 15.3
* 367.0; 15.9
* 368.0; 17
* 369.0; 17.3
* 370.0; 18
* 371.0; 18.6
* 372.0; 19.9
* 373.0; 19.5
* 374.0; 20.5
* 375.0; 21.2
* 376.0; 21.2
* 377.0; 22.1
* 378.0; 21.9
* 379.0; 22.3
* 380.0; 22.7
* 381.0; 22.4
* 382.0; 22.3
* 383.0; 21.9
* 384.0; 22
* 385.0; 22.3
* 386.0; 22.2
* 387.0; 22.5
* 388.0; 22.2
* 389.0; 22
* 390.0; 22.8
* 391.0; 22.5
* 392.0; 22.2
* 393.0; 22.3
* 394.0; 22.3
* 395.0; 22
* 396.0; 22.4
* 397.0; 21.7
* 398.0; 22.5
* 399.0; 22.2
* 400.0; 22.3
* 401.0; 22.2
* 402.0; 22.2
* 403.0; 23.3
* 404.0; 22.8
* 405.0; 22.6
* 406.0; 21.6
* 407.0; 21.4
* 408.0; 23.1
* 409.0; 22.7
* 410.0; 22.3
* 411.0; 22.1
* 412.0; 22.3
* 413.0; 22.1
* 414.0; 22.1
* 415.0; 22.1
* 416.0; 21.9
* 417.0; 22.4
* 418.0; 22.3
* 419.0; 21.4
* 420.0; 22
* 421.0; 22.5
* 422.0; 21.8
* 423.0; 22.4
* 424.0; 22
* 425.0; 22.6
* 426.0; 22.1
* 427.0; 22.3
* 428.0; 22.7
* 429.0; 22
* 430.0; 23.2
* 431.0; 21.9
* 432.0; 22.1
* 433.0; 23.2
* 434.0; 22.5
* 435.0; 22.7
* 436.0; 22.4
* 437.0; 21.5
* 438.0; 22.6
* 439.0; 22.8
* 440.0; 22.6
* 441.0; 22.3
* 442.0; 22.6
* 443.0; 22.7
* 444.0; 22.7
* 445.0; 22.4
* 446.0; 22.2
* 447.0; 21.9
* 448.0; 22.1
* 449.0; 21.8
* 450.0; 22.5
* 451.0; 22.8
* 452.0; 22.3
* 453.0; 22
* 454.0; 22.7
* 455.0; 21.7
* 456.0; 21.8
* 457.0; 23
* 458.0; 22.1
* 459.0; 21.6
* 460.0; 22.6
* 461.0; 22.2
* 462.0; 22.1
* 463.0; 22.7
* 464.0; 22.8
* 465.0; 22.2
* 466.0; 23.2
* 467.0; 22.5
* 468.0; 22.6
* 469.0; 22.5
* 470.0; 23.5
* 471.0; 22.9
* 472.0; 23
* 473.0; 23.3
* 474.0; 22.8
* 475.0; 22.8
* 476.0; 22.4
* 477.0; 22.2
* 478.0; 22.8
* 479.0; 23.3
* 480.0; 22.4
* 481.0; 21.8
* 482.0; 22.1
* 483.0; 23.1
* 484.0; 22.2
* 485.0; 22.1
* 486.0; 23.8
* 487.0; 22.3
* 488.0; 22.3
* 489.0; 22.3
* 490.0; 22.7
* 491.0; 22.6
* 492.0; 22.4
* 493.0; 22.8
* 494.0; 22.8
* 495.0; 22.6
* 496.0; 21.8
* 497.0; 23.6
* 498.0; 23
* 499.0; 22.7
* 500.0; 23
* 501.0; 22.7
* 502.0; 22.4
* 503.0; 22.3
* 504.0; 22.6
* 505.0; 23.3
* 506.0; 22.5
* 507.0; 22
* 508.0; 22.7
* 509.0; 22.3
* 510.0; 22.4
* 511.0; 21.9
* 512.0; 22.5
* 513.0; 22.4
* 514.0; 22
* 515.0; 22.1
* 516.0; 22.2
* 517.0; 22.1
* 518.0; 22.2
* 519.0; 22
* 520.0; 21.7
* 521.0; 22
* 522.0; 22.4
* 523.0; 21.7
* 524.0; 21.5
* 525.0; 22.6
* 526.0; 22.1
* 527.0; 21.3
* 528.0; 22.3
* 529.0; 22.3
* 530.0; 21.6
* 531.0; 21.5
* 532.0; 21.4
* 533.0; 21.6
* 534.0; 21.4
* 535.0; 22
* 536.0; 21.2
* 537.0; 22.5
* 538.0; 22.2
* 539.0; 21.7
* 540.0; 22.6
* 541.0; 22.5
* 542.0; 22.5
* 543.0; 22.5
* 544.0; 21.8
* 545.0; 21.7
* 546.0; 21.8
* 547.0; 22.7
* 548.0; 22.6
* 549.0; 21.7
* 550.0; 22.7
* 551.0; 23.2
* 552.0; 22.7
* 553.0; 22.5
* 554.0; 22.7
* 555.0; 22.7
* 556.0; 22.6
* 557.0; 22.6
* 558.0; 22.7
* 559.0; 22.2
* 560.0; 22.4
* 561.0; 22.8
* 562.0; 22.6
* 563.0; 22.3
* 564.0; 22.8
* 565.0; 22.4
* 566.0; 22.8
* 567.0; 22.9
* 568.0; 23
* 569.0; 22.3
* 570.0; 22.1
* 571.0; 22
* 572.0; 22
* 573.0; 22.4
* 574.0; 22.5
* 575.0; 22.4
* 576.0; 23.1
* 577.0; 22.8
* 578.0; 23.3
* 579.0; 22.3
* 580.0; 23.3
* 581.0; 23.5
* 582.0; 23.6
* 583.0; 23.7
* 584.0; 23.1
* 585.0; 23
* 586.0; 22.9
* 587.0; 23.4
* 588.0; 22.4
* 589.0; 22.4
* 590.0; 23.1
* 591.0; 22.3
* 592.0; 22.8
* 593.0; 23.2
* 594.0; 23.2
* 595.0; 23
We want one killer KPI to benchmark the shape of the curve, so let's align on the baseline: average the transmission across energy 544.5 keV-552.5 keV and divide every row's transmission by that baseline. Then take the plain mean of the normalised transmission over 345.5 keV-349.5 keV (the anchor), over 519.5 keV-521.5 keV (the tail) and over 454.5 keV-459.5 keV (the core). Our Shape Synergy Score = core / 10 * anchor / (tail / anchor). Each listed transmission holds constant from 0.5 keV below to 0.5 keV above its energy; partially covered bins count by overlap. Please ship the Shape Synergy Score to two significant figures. 0.093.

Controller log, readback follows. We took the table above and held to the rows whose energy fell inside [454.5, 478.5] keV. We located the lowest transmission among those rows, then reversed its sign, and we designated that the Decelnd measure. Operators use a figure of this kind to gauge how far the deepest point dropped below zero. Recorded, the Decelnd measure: -21.6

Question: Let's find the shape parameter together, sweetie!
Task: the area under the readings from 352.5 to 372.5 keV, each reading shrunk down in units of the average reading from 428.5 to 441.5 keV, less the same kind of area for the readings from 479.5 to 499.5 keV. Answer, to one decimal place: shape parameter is -5.5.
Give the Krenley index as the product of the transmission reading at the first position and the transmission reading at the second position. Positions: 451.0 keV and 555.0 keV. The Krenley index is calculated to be 518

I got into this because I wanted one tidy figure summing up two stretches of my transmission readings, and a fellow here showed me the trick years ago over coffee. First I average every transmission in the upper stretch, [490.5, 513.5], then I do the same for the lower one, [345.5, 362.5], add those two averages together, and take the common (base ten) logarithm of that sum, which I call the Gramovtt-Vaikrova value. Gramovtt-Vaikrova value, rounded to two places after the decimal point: 1.61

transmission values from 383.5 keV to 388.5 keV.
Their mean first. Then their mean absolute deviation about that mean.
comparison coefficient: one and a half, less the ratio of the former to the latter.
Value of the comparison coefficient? -172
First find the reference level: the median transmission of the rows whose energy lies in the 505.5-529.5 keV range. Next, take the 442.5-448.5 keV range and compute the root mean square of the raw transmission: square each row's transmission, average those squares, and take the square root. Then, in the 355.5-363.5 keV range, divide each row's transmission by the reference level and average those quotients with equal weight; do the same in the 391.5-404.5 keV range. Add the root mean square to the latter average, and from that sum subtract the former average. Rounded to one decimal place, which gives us 22.7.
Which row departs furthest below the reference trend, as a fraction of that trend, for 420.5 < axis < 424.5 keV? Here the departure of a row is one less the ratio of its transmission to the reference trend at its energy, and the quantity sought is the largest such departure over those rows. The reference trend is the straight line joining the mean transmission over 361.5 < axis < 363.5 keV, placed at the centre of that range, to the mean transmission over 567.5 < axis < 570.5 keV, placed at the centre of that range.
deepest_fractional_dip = -0.31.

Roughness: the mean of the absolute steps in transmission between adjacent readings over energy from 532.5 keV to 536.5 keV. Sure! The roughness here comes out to 0.53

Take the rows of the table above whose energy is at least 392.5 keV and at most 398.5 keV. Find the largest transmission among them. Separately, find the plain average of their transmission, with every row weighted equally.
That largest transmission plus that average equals 44.7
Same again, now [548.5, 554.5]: 45.8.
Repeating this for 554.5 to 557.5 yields 45.3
